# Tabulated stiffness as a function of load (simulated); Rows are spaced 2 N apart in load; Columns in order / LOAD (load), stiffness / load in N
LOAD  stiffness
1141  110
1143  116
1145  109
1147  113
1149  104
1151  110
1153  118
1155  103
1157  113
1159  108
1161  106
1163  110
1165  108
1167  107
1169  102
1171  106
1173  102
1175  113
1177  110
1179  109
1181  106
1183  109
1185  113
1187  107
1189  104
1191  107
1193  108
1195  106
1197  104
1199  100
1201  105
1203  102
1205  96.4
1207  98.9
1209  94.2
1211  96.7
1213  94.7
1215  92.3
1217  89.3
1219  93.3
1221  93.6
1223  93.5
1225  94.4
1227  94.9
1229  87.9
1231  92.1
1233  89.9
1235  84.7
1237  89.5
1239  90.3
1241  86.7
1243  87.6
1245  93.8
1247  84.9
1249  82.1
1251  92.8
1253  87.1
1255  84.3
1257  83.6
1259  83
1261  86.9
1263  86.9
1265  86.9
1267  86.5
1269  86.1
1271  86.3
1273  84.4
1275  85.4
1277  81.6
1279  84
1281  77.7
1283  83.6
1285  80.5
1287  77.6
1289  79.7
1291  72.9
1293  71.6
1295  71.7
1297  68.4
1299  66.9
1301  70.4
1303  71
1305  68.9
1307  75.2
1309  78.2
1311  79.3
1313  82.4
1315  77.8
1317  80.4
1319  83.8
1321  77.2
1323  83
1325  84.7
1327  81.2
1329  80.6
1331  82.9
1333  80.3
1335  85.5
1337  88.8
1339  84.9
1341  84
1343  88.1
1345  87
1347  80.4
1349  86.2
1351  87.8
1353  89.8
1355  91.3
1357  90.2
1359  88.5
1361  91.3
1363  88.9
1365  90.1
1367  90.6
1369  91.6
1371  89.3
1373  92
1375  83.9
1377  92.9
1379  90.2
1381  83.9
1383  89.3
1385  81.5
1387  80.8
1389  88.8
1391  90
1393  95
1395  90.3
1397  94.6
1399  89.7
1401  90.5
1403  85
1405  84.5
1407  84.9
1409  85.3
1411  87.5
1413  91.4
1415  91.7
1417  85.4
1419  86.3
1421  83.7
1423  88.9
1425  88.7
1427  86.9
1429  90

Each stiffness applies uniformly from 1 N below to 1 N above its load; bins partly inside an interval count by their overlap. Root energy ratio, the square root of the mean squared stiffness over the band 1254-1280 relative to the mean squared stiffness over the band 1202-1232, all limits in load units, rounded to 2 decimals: 0.90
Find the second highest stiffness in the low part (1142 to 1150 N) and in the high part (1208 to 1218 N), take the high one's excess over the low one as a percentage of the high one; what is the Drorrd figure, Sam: -19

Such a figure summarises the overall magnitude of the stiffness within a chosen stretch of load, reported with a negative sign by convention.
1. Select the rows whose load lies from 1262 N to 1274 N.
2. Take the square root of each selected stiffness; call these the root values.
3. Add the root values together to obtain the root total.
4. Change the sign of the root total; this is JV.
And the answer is -55.7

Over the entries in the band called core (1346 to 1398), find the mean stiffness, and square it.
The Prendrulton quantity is 7888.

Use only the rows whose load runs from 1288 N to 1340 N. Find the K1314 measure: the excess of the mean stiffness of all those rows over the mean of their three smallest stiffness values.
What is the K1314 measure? 9.9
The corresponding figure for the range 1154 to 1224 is 11.5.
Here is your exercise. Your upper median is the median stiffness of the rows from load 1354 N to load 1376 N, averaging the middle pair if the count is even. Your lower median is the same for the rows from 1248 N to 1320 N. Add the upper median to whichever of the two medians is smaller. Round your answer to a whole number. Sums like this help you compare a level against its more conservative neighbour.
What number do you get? 172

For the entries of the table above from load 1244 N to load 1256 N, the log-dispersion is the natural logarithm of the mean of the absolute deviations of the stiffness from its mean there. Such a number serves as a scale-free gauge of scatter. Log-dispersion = 1.35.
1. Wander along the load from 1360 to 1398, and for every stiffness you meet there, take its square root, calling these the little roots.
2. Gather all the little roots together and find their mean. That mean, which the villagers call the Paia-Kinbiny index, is 9.4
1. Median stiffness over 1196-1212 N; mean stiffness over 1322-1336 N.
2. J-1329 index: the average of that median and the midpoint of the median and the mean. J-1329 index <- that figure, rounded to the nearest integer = 95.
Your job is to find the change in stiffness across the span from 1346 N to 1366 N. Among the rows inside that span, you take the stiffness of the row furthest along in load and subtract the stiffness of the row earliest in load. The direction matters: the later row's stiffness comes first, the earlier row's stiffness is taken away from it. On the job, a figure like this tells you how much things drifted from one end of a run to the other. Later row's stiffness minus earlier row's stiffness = 10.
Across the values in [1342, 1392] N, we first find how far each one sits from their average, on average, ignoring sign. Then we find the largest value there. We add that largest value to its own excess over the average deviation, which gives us 183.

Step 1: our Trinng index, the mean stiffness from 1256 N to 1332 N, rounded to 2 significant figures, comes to 80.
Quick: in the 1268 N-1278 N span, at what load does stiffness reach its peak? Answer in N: 1271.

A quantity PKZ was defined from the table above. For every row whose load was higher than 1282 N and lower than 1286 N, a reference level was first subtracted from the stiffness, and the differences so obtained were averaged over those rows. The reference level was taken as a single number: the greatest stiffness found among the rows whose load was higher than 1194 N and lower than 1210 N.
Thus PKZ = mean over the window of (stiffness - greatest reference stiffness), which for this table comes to -24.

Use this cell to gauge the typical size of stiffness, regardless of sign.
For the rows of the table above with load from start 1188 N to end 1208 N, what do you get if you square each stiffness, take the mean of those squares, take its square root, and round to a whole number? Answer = 103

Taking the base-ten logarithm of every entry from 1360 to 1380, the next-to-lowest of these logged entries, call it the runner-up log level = 1.95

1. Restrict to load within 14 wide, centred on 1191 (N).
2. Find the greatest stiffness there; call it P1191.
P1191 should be 113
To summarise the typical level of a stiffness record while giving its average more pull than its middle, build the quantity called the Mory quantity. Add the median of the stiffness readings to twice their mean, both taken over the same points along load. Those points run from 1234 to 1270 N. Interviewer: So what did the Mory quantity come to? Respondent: 261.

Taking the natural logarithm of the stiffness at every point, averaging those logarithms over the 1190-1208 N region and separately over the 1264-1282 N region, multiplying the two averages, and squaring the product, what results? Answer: 422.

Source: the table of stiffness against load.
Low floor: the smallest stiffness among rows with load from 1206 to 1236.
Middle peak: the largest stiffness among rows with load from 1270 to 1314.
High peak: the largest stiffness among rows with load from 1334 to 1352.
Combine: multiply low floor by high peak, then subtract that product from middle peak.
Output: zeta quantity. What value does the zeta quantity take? -7435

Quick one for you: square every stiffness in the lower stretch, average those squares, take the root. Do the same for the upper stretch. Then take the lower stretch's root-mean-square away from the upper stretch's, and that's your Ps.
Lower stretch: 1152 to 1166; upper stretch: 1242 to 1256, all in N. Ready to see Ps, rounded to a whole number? -22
